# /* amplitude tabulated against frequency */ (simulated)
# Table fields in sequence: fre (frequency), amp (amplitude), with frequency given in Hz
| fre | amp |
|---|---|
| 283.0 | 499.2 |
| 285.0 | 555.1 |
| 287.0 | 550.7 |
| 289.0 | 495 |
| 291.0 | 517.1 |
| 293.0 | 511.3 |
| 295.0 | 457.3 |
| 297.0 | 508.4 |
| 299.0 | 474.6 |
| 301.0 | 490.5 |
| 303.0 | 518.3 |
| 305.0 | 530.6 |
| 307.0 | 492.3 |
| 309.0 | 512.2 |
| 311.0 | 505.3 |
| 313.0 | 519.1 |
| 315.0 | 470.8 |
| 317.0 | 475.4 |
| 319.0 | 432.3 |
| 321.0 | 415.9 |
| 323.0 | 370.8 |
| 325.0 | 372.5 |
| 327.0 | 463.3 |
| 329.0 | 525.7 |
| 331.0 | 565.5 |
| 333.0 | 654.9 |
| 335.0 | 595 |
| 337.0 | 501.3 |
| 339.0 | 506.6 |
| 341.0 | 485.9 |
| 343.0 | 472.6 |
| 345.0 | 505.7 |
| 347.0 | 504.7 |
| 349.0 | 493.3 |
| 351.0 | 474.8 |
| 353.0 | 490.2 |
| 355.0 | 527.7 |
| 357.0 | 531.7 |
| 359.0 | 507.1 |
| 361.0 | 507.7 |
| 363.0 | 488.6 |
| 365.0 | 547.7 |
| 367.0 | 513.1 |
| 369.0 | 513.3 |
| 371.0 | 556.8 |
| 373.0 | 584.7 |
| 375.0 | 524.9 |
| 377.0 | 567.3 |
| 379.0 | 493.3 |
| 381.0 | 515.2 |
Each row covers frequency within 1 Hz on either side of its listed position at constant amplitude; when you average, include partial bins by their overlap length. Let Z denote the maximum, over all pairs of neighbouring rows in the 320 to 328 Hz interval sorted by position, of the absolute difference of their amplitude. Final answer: 91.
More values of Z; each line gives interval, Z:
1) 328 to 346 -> 94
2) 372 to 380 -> 74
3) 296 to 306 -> 34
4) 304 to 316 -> 48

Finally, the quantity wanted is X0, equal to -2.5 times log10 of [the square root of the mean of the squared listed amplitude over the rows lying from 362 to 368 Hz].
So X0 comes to -6.78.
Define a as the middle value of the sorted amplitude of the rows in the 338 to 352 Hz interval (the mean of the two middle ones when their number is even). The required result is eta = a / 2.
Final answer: 247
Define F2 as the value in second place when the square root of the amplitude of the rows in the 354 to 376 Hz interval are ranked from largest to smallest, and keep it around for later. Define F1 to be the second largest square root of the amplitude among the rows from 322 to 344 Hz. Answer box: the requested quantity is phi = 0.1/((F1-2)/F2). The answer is 0.105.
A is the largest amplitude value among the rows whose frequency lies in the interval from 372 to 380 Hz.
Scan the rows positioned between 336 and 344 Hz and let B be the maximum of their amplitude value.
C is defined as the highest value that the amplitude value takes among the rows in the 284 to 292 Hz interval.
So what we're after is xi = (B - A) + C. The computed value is 477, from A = 584.7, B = 506.6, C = 555.1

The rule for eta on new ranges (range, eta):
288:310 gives 254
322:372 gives 253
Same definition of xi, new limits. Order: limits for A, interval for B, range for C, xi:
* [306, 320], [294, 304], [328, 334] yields 654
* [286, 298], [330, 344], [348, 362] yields 636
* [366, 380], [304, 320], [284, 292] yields 501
